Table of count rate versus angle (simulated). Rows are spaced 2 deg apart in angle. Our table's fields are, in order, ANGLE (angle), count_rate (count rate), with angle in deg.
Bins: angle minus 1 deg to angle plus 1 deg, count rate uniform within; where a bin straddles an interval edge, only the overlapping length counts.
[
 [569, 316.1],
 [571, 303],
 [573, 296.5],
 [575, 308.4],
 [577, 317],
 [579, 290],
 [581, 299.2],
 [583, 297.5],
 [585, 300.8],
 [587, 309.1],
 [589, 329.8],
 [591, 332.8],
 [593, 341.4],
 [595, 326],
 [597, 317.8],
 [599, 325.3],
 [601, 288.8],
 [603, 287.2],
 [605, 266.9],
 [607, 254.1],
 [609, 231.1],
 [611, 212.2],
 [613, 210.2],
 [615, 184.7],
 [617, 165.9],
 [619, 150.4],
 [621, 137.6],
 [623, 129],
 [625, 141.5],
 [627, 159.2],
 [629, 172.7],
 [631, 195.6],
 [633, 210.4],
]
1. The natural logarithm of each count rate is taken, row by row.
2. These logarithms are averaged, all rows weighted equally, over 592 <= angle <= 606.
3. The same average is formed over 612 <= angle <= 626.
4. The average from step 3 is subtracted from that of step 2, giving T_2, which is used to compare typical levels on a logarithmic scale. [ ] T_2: 0.66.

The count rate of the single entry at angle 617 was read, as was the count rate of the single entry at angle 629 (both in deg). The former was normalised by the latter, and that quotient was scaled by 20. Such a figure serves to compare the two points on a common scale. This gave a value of 19.2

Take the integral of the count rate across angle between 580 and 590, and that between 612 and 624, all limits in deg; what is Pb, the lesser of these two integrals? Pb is 1956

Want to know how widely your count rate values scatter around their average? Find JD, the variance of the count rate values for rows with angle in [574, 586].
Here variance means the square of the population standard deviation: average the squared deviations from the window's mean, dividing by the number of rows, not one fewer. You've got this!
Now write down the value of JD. 73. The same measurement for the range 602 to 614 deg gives 802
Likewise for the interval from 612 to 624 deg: 778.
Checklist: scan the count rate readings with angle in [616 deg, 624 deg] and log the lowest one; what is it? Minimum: 129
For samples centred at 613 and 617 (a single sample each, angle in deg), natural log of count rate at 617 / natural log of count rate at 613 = 0.96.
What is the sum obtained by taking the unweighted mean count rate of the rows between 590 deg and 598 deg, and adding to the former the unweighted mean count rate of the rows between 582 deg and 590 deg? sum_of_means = 639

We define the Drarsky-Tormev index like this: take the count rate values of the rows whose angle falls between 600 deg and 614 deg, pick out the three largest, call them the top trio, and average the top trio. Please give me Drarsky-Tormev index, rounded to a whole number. 281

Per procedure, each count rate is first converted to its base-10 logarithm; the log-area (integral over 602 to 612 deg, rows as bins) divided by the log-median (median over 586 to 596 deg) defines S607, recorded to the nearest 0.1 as 9.5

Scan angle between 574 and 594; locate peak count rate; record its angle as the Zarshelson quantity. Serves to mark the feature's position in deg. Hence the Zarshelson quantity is 593 deg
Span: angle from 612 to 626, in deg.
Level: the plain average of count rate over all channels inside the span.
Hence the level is 160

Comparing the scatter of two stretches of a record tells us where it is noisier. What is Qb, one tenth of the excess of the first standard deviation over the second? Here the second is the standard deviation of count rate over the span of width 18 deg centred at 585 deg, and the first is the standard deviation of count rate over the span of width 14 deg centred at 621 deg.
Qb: 0.1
